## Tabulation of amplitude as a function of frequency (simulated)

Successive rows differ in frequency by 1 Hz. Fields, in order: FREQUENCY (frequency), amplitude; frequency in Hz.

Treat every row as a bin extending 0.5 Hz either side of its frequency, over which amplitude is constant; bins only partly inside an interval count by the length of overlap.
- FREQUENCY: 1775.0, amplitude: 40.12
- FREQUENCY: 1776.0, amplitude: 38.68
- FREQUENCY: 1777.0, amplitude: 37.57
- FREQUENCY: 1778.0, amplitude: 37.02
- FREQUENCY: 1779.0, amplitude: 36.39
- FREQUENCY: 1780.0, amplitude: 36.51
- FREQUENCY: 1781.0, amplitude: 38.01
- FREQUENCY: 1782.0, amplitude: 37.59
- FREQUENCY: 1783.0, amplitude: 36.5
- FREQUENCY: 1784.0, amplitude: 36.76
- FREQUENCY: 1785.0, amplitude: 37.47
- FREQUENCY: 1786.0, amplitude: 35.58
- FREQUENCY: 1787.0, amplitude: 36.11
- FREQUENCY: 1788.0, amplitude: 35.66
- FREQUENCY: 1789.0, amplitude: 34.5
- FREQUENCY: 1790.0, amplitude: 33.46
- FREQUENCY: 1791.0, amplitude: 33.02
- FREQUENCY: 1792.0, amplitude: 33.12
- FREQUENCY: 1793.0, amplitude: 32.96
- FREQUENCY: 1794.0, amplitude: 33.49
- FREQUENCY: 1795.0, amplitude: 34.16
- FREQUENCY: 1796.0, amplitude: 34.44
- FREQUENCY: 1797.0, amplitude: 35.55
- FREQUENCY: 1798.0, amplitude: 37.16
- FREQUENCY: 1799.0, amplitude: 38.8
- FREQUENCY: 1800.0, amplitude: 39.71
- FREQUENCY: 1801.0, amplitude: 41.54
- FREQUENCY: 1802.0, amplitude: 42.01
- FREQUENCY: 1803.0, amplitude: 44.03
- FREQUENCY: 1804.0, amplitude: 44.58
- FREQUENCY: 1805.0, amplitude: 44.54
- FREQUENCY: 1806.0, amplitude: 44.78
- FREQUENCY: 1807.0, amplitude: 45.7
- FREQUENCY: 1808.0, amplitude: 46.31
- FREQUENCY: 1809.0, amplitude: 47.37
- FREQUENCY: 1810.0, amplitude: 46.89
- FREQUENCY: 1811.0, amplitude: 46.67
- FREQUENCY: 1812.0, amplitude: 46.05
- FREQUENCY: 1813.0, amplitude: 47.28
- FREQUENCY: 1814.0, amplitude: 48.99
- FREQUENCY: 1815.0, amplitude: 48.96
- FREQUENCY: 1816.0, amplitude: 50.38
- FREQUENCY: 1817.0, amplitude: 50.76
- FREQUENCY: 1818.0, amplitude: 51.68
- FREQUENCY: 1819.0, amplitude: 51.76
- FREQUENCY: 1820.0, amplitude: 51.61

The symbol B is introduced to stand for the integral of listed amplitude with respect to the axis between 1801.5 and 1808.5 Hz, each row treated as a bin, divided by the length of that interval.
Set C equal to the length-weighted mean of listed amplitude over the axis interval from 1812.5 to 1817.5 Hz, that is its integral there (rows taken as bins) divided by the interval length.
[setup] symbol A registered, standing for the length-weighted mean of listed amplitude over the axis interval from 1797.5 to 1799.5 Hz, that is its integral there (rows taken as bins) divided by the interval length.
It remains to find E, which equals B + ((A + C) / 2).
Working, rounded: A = 38.0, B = 44.6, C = 49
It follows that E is 88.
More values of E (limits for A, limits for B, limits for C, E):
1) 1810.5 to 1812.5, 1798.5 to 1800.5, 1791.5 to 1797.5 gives 79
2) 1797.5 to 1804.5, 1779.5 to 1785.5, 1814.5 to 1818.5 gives 83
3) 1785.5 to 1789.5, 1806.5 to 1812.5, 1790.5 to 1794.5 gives 81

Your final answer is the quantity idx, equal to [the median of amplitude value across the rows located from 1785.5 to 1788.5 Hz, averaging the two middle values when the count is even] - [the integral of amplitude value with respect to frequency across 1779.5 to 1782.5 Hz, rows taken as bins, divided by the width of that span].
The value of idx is -2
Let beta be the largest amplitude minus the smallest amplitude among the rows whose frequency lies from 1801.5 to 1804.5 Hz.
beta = 2.6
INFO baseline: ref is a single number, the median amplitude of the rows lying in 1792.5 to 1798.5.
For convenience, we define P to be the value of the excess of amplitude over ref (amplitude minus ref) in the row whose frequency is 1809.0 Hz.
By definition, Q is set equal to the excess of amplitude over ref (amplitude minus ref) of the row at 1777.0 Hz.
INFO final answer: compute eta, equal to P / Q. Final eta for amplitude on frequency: 4.0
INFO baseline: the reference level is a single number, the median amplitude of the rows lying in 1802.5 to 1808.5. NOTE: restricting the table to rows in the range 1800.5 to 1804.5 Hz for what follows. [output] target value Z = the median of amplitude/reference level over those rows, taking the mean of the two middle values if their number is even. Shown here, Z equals 0.96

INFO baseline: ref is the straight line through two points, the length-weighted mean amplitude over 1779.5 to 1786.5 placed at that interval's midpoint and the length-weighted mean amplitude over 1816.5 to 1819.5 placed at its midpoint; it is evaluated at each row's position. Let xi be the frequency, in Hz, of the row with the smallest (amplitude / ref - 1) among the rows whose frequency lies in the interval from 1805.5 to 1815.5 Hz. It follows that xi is 1812.0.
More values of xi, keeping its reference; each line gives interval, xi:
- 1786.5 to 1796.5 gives 1793.0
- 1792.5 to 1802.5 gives 1793.0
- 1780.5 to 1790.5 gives 1790.0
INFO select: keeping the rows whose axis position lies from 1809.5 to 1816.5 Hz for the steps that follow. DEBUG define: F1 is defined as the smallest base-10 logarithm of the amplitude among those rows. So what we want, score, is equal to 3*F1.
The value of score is 4.99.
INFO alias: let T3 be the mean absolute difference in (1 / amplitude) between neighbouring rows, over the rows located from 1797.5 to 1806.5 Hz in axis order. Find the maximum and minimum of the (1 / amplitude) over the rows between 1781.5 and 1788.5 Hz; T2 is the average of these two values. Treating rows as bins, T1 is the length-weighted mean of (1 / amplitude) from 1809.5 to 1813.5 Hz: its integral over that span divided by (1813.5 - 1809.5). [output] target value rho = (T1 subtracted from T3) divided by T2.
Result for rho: -0.8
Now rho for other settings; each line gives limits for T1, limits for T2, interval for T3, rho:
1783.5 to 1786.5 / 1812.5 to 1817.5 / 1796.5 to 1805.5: -1.3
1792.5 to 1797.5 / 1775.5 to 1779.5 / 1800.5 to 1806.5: -1.1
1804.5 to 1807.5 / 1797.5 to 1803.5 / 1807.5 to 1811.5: -0.9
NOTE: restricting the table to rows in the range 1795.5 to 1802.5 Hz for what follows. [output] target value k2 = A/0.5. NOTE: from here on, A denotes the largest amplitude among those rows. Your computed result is 84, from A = 42.01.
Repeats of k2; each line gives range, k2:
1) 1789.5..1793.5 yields 67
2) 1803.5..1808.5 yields 93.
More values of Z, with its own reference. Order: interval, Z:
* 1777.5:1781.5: 0.82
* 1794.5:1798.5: 0.78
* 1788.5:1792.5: 0.75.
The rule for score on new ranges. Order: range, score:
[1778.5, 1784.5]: 4.68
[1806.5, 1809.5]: 4.98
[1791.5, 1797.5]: 4.55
